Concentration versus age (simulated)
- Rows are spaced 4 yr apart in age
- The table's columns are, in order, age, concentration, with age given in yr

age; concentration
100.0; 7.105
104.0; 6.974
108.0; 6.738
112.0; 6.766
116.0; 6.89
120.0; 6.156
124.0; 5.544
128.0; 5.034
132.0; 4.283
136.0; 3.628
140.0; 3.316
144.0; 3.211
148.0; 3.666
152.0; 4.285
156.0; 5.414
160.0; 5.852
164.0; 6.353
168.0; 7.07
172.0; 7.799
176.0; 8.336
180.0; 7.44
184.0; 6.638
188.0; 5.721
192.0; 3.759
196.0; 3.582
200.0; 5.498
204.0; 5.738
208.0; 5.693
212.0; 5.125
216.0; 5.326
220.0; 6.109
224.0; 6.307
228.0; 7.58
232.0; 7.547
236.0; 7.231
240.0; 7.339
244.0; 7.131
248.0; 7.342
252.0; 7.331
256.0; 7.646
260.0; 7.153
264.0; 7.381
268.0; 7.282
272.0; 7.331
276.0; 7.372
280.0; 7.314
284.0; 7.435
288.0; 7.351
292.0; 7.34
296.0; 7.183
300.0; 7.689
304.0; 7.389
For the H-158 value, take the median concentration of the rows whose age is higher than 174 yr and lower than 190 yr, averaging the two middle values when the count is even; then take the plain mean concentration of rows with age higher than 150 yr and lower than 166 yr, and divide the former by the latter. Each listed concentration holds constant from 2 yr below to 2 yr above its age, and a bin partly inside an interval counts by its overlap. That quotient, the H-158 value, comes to 1.29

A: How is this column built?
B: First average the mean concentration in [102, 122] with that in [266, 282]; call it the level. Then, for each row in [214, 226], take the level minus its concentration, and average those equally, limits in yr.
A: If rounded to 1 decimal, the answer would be 1.1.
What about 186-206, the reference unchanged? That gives 2.2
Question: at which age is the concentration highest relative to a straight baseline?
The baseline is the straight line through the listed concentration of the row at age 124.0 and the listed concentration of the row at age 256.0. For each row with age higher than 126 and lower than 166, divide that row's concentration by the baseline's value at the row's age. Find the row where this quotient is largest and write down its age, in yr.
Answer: 164.0 yr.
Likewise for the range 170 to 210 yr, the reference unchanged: 176.0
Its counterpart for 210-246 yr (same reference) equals 228.0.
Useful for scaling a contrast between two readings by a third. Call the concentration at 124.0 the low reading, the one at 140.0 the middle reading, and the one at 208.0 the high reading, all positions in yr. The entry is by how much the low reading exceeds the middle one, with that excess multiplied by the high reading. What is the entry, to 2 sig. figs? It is 13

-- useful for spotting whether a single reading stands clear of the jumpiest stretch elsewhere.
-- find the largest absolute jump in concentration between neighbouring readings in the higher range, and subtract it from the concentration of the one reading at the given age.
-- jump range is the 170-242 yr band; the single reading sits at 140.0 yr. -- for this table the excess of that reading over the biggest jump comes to 1.4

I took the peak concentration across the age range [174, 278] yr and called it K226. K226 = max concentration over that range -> 8.336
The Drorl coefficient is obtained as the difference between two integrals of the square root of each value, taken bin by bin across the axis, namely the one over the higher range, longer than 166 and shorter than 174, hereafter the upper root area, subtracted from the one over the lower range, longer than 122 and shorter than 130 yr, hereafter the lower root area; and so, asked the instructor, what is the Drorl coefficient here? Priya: -3.4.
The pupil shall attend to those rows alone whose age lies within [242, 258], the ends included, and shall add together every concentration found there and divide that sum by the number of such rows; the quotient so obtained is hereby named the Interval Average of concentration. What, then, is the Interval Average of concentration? 7.4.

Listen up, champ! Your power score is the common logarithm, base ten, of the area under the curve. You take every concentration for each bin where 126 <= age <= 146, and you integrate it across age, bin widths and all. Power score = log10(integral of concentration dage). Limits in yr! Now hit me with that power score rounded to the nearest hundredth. 1.89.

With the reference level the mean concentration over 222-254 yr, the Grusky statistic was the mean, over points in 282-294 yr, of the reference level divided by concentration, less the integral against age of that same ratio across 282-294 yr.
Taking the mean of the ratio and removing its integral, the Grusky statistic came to -11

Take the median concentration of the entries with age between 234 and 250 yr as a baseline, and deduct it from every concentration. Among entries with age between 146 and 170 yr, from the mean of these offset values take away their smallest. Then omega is 1.8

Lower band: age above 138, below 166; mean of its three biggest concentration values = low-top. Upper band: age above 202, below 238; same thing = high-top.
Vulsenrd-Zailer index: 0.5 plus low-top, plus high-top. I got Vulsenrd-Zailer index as 13.8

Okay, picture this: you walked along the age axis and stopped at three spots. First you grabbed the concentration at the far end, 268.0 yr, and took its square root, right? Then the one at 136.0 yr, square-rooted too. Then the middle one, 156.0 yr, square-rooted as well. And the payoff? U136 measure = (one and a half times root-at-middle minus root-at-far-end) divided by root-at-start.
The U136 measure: 0.42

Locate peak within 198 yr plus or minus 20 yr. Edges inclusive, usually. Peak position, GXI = 180.0 yr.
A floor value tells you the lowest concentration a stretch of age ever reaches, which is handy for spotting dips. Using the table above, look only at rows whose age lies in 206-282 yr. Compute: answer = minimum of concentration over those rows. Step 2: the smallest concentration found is 5.125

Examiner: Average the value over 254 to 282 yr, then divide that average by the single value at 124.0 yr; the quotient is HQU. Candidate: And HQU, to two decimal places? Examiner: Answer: 1.33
